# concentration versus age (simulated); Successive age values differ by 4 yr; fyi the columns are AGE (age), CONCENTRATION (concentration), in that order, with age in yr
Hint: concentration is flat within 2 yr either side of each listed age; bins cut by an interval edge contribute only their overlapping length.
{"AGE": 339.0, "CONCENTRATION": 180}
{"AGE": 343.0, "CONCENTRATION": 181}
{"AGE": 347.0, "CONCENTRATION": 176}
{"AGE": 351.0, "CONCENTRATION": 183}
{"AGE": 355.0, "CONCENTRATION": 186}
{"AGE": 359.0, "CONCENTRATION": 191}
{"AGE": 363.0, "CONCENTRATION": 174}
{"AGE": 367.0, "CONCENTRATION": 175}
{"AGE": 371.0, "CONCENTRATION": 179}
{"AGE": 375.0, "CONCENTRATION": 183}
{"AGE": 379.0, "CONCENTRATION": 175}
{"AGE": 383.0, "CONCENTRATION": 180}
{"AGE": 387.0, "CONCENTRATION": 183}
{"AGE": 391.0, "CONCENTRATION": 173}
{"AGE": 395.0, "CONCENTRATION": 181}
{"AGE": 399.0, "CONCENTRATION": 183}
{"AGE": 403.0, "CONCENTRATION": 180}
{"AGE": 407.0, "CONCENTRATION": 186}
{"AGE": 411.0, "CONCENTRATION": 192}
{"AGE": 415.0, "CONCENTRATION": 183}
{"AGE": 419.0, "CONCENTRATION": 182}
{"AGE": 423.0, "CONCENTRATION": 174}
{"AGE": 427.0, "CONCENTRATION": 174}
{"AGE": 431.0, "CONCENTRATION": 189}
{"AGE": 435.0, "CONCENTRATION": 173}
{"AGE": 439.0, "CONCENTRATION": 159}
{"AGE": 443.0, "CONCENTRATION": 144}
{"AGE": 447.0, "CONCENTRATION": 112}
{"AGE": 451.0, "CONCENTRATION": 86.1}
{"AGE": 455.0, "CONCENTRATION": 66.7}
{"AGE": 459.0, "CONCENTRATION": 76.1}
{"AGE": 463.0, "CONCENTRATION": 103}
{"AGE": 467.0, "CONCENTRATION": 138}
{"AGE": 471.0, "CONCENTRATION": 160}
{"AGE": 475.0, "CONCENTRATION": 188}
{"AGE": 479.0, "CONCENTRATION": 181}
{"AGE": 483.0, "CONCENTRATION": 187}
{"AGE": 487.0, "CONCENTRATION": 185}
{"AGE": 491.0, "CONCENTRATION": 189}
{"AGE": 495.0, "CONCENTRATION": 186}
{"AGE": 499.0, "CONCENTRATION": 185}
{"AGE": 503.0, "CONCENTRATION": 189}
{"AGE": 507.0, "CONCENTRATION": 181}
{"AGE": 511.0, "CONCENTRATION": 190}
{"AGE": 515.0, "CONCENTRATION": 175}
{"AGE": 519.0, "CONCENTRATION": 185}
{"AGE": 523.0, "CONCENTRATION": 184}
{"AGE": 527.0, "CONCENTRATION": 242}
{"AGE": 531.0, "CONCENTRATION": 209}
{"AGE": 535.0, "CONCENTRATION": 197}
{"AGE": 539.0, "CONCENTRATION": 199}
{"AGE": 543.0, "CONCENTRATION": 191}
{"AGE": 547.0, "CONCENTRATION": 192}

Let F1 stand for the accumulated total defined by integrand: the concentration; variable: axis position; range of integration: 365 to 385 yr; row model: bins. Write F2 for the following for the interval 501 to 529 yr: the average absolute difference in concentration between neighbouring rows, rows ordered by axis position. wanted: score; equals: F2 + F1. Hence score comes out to 3585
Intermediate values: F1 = 3568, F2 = 17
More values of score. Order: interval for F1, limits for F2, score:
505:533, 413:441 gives 5473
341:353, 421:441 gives 2171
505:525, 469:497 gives 3668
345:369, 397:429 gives 4345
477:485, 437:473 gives 1495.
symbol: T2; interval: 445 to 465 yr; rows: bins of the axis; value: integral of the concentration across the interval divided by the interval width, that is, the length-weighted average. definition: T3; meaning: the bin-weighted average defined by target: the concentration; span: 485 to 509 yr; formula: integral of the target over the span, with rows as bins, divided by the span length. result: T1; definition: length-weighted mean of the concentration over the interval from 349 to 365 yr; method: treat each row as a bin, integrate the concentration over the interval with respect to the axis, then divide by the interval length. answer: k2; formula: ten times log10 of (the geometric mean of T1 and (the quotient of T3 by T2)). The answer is 12.9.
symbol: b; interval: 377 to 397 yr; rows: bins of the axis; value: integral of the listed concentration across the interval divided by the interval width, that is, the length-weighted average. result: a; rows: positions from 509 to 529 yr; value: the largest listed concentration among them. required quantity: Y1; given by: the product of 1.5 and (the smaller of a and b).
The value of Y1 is 268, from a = 242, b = 178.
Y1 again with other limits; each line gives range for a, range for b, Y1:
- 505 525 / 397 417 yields 277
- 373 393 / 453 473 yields 163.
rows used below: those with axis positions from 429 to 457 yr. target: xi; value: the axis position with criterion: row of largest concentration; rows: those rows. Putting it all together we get 431.0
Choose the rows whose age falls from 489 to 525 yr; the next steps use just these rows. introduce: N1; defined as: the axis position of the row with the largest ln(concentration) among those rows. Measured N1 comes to 511.0 yr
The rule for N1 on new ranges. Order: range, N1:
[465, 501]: 491.0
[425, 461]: 431.0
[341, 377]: 359.0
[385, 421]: 411.0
